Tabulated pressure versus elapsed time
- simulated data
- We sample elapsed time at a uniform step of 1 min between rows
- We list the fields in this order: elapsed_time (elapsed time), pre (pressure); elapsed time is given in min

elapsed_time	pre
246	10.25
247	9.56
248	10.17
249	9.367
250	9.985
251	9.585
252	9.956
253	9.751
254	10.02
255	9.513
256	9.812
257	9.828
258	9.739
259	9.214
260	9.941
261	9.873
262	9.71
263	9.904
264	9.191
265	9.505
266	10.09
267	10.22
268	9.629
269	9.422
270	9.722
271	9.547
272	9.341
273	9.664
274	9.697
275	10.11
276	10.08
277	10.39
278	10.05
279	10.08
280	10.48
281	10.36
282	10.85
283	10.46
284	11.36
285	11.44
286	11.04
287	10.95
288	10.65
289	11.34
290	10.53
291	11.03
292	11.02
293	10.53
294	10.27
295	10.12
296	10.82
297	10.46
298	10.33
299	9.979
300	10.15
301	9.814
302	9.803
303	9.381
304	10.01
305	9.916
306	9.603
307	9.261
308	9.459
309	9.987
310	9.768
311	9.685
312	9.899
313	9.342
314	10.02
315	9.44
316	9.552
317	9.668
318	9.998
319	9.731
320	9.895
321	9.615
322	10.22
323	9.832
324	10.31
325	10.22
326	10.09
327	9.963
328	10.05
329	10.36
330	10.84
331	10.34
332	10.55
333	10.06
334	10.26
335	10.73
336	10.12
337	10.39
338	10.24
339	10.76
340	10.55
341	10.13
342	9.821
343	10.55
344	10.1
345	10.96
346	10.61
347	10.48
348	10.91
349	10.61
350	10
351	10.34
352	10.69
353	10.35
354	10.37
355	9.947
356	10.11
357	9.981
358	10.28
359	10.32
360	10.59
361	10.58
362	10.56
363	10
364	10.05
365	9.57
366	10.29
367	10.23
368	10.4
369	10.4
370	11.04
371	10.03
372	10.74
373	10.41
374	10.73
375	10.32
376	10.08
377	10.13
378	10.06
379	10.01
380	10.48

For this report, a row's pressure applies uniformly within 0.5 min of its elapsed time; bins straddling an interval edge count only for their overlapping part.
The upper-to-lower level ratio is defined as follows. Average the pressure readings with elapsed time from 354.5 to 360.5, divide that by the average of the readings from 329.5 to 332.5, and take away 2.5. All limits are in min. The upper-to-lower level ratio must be -1.54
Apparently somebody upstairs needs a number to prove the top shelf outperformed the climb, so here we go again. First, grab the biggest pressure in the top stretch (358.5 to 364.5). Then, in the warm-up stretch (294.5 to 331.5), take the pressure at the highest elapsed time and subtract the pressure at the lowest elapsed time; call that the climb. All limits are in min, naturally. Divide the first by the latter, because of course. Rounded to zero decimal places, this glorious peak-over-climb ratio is 48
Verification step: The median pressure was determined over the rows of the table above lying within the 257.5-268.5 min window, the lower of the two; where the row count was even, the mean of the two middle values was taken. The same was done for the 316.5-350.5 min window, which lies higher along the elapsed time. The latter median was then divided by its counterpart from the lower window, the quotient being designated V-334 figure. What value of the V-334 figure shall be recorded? 1.05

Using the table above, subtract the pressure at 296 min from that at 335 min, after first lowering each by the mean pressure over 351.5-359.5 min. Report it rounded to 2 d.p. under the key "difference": -0.09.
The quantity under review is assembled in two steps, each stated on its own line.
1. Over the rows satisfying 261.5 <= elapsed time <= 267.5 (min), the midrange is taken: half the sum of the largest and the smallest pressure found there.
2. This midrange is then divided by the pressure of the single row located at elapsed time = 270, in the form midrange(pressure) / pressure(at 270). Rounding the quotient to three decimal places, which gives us 0.998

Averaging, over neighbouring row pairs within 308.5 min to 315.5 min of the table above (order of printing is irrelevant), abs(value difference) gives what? 0.39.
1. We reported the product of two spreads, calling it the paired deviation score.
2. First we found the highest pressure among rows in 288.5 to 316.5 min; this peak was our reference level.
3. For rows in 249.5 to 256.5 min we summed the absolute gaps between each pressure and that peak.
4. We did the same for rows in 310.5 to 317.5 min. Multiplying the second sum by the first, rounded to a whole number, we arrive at 127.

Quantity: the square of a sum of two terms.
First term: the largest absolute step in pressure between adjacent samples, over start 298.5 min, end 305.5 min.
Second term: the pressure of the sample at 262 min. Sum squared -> 107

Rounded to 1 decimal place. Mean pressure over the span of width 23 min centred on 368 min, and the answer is 10.3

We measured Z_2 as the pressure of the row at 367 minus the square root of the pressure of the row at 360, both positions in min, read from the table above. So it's 7.0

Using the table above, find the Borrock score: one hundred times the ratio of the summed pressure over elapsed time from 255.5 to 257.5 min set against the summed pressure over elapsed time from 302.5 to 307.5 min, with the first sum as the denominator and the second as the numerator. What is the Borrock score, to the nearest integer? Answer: 245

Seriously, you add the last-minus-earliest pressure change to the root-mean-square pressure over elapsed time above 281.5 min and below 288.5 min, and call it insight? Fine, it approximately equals 10.8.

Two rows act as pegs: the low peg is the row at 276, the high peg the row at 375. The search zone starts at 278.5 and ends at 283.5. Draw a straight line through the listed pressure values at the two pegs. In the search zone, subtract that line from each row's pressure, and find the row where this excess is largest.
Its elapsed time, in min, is 282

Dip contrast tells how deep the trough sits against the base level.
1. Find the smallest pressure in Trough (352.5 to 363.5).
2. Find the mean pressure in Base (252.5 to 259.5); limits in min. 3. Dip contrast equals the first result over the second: 1.03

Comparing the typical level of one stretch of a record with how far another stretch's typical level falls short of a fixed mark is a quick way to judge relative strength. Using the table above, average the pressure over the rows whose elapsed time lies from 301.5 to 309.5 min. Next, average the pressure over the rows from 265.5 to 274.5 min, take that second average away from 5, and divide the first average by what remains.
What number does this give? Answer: -2.06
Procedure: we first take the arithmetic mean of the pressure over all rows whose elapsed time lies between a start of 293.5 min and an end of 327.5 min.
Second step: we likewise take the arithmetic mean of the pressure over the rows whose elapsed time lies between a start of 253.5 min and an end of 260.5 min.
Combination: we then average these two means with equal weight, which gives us 9.8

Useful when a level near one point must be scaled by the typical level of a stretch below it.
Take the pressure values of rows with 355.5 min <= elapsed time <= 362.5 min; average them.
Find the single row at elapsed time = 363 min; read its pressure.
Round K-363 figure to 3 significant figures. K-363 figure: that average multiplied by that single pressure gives 103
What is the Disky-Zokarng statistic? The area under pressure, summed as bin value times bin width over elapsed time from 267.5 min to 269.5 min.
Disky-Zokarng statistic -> 19.1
